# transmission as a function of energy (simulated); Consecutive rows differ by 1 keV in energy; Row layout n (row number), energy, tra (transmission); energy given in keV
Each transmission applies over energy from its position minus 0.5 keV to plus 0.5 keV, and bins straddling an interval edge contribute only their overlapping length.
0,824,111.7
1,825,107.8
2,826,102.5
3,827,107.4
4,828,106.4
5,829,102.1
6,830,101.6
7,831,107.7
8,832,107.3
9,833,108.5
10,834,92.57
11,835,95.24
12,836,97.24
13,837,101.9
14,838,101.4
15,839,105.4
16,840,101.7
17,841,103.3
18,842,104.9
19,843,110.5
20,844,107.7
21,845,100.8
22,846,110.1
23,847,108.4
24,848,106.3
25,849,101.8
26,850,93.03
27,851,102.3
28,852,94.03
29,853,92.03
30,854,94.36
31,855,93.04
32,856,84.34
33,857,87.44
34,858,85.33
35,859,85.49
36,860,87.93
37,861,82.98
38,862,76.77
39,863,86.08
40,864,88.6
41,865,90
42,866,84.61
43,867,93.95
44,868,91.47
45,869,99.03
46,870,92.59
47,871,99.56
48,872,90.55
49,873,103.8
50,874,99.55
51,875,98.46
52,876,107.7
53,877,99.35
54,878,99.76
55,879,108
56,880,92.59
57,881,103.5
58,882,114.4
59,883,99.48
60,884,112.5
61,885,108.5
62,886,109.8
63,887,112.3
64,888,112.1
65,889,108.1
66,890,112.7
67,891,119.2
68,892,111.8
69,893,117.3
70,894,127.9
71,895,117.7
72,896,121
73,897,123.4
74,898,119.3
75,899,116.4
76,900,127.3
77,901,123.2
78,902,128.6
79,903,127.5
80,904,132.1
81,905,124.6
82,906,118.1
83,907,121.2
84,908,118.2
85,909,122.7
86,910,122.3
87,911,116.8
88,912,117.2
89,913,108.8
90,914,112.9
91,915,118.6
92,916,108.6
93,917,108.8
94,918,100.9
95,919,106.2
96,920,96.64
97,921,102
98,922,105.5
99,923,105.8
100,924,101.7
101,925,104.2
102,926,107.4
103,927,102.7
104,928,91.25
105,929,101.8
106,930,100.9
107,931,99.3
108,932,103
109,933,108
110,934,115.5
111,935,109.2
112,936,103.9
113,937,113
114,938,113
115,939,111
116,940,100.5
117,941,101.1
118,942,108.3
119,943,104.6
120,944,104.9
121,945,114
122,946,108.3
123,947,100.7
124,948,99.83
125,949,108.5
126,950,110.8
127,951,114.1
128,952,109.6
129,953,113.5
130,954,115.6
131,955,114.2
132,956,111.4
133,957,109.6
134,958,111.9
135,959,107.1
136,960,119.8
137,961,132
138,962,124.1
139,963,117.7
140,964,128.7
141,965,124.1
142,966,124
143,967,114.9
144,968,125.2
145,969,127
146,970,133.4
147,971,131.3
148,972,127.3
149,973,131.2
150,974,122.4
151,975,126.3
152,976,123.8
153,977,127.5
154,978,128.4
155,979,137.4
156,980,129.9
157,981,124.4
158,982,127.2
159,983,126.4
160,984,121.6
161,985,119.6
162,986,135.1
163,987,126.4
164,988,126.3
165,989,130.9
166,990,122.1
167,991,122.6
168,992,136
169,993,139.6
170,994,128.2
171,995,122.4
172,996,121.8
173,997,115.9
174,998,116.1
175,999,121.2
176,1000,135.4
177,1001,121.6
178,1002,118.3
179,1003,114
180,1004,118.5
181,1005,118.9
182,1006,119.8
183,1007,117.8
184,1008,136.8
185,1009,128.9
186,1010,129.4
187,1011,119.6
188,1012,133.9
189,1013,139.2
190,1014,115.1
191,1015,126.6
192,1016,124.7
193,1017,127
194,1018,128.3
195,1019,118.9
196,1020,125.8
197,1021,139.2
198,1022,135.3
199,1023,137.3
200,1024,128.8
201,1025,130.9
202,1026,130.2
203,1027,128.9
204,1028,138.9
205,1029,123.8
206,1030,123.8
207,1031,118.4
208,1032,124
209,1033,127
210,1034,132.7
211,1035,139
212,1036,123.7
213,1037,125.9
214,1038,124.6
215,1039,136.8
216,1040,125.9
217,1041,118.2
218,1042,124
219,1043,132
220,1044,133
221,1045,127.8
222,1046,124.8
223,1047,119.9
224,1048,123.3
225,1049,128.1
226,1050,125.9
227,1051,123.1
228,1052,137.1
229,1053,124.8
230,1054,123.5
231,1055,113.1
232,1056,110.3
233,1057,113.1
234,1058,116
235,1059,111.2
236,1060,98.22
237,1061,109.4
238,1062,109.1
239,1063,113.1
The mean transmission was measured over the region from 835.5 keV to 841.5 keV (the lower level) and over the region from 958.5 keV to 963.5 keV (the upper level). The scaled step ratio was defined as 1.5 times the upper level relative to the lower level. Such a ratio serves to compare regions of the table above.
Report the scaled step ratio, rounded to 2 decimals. 1.77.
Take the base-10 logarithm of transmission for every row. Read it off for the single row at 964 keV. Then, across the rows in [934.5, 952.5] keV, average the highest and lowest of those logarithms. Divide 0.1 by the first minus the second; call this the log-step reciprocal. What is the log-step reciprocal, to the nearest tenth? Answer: 1.2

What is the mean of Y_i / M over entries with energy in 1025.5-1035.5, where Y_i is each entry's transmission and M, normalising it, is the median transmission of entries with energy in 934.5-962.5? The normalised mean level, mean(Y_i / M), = 1.17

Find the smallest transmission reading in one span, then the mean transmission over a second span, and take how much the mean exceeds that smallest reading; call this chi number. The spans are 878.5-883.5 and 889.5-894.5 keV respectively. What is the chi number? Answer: 25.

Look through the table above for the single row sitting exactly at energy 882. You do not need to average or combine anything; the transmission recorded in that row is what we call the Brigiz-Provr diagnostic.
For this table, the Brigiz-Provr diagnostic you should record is 114.4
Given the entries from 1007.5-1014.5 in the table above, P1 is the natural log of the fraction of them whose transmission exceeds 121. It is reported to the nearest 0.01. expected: -0.34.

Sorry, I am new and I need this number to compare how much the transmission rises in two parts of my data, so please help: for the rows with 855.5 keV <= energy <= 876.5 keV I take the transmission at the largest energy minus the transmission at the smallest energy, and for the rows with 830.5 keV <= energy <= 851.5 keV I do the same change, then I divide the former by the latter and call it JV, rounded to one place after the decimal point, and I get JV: -4.3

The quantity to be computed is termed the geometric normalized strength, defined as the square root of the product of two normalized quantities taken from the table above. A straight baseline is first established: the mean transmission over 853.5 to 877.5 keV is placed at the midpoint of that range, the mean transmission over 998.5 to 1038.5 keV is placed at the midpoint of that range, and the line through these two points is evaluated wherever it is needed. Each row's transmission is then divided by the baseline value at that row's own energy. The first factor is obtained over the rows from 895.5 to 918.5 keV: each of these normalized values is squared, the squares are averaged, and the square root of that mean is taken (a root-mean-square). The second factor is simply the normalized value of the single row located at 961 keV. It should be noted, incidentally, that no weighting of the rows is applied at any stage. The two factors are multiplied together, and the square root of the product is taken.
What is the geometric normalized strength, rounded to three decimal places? 1.170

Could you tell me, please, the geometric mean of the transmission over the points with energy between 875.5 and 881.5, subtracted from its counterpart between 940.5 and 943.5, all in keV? 3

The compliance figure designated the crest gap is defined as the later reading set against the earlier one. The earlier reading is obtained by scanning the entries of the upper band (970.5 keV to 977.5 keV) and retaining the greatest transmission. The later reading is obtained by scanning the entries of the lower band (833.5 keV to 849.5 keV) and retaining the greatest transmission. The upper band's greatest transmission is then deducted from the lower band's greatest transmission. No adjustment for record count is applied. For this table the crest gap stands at -21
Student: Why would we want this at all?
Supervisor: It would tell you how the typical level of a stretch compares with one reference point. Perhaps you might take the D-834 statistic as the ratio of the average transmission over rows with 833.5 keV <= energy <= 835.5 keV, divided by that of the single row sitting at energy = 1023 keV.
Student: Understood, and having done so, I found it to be 0.68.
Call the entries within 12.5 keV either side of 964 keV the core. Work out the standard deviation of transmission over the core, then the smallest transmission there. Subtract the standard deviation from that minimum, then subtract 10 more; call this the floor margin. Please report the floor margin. 89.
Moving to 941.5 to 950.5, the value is 85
